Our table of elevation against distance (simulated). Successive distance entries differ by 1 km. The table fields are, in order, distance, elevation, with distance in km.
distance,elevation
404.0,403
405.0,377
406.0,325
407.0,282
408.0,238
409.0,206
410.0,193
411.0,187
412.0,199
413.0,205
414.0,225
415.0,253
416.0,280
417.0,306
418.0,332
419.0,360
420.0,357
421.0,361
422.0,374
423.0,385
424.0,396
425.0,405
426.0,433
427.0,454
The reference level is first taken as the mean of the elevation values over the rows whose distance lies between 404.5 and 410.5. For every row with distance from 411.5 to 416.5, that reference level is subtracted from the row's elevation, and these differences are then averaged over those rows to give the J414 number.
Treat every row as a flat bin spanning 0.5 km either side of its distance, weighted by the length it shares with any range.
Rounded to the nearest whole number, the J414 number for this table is -38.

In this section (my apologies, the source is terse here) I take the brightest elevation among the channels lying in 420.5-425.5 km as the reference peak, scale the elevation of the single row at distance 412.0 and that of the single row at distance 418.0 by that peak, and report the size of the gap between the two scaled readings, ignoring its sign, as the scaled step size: 0.33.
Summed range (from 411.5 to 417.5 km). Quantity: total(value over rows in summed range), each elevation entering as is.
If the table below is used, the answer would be 1468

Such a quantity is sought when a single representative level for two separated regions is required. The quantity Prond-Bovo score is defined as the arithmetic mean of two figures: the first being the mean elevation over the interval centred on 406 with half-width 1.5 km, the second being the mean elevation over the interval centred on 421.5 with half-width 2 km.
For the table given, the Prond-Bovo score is 349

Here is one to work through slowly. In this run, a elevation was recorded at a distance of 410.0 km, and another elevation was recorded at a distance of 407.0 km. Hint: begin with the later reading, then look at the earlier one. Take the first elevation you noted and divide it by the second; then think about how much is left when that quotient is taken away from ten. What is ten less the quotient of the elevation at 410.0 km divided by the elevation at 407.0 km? 9.3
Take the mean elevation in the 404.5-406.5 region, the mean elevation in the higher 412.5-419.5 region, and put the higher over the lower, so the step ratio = 0.80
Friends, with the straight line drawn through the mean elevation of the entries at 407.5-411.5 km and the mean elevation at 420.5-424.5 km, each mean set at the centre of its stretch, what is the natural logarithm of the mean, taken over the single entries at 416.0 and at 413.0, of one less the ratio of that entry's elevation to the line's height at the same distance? -2.2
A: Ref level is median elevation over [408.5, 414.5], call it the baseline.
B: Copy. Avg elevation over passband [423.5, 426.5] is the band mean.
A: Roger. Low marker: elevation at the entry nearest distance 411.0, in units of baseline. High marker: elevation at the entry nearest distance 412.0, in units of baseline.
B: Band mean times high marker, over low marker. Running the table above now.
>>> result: 438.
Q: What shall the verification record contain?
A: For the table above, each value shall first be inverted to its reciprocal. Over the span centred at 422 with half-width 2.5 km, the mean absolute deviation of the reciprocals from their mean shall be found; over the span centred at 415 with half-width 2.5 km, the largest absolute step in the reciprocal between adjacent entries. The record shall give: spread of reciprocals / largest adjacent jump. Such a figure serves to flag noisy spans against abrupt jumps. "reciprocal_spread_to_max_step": 0.2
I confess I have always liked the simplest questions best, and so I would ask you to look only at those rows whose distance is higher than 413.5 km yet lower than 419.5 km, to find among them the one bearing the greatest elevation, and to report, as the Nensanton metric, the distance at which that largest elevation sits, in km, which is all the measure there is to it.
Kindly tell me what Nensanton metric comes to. 419.0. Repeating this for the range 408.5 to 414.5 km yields 414.0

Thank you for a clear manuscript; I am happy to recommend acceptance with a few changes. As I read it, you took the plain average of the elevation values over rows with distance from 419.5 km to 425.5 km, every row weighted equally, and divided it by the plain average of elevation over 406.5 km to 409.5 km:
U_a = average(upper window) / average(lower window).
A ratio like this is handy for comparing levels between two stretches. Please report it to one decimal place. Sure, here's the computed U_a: 1.6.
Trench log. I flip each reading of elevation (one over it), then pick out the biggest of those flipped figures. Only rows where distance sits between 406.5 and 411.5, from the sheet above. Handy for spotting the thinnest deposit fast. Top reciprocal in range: 0.0053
